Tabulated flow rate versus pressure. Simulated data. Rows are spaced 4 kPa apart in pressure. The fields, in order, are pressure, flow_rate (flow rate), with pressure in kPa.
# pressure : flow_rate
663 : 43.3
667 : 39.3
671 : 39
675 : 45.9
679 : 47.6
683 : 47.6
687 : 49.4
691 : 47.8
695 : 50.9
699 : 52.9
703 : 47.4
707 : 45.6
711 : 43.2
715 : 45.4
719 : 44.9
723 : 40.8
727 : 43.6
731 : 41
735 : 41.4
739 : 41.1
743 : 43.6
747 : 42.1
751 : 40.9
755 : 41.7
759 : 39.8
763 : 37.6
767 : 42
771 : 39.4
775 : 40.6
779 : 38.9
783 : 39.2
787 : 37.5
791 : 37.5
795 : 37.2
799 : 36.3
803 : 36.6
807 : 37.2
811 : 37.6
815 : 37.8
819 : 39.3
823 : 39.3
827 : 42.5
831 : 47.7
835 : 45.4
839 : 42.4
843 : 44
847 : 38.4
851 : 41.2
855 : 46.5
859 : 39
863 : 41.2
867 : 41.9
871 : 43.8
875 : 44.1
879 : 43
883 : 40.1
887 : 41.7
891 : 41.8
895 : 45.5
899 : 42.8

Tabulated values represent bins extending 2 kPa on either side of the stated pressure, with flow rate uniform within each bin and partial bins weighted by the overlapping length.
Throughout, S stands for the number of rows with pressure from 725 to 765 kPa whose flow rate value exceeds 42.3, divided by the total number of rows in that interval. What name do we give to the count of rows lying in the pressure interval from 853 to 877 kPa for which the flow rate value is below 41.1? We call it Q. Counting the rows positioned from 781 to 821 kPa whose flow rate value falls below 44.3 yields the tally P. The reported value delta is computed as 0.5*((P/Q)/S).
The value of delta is 25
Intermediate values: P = 10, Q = 1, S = 0.20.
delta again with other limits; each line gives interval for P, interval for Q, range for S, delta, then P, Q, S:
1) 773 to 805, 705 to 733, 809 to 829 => 10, 8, 2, 0.20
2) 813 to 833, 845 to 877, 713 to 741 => 2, 4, 2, 0.43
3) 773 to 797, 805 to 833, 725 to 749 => 2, 6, 5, 0.33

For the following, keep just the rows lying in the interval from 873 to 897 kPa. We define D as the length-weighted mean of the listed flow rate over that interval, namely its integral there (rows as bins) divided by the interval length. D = 42.7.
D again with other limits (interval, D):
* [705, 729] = 43.9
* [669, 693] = 46.2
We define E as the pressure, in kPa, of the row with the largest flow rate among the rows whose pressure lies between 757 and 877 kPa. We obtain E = 831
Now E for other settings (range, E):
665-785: 699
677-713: 699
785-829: 827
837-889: 855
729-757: 743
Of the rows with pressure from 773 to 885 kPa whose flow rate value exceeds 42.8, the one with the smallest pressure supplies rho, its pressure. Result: 831 kPa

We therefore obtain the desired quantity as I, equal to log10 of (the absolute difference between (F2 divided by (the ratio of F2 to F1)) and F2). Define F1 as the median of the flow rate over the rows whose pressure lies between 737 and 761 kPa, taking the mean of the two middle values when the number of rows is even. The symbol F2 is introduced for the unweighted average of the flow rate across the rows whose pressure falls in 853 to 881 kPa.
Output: 0.14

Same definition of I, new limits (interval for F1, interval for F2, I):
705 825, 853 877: 0.41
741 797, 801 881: 0.27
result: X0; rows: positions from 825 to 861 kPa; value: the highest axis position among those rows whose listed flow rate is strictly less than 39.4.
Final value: 859 kPa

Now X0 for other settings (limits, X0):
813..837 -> 823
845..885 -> 859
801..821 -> 819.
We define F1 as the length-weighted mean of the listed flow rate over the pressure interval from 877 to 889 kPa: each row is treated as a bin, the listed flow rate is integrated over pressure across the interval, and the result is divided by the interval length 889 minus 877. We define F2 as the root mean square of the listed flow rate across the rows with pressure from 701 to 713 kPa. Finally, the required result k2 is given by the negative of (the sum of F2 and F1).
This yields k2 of -87.0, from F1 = 42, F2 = 45.4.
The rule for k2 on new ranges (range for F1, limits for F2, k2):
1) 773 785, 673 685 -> -86.6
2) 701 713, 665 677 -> -86.9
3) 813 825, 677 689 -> -87.0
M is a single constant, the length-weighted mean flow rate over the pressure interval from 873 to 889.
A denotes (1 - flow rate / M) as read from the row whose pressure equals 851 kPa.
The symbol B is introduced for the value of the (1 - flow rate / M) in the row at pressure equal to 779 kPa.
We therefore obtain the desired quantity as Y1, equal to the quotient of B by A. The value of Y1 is 3.2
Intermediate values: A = 0.024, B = 0.08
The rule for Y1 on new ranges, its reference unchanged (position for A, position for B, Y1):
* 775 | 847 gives 2.4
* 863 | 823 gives 2.9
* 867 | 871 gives -4.8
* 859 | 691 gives -1.7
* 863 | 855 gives -4.2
